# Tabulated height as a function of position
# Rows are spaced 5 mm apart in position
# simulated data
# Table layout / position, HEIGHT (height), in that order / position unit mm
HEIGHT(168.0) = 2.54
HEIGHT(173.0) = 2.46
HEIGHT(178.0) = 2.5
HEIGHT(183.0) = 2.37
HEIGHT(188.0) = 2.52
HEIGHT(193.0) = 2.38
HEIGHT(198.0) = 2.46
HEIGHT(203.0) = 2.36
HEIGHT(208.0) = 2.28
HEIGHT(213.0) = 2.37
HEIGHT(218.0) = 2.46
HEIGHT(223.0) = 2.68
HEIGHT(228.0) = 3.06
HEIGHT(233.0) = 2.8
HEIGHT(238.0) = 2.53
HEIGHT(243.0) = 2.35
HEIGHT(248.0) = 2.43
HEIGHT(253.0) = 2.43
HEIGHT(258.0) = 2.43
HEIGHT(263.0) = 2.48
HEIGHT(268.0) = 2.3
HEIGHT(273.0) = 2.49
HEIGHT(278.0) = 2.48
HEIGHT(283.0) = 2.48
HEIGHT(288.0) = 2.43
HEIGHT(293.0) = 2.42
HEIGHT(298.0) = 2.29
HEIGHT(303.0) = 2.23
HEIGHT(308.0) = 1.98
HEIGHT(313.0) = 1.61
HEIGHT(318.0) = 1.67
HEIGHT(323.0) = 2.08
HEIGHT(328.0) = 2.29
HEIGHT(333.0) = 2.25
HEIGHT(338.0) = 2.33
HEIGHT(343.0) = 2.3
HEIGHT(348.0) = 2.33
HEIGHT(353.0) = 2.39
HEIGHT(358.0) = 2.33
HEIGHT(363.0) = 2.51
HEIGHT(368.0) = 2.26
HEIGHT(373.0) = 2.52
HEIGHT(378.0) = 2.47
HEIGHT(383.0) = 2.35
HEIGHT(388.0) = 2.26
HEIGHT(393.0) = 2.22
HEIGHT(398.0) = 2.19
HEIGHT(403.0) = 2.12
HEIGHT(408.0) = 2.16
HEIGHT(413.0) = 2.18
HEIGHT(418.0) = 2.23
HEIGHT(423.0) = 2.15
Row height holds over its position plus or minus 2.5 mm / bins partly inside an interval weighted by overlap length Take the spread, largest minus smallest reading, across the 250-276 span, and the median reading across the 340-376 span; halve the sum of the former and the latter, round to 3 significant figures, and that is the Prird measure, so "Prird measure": 1.26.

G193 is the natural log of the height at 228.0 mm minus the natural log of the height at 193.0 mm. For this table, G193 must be 0.25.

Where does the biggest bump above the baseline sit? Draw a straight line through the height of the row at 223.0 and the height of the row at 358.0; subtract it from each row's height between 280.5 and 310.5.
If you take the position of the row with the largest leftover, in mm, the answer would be 283.0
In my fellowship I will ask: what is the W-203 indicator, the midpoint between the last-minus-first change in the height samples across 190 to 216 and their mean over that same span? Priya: 1.18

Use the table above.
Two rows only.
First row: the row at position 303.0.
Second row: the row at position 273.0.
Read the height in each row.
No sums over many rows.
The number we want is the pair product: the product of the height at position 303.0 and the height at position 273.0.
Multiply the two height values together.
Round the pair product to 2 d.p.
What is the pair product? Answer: 5.55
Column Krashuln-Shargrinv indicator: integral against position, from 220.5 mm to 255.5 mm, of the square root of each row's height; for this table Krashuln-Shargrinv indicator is 57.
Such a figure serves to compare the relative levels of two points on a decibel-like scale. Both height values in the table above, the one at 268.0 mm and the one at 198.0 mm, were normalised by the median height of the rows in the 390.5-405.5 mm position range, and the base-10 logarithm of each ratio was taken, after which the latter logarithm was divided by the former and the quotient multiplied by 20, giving 47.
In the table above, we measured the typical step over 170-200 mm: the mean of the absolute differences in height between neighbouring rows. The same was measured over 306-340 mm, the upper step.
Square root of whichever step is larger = 0.442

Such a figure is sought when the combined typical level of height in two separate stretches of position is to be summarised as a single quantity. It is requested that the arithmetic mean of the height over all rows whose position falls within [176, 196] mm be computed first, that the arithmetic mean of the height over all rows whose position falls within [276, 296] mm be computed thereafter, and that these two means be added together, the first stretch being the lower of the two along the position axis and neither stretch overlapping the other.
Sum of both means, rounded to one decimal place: 4.9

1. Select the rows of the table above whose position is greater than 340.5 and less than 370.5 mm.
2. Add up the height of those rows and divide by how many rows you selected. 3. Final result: 2.35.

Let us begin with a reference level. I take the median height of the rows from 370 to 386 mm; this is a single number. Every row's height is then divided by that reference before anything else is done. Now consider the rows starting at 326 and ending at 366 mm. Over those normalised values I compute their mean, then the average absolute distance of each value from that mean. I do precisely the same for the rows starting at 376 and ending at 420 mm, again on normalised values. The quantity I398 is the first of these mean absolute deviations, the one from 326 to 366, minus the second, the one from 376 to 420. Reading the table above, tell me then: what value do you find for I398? -0.010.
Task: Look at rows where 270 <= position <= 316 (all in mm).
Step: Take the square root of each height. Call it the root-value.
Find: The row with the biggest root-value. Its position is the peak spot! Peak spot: 273.0 mm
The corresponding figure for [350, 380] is 373.0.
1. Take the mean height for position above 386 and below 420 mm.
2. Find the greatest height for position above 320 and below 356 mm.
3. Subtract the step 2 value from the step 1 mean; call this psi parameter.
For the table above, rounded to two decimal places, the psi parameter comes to -0.20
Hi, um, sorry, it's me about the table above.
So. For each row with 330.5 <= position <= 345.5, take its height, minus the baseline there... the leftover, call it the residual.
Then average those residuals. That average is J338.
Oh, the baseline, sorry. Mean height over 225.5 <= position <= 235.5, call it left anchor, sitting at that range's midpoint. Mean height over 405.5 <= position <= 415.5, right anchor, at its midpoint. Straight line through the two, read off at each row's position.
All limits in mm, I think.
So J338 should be -0.18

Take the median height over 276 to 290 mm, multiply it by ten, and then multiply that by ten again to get 248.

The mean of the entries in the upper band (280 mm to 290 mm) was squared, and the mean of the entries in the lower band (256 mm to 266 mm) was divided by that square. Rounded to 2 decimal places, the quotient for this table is 0.41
